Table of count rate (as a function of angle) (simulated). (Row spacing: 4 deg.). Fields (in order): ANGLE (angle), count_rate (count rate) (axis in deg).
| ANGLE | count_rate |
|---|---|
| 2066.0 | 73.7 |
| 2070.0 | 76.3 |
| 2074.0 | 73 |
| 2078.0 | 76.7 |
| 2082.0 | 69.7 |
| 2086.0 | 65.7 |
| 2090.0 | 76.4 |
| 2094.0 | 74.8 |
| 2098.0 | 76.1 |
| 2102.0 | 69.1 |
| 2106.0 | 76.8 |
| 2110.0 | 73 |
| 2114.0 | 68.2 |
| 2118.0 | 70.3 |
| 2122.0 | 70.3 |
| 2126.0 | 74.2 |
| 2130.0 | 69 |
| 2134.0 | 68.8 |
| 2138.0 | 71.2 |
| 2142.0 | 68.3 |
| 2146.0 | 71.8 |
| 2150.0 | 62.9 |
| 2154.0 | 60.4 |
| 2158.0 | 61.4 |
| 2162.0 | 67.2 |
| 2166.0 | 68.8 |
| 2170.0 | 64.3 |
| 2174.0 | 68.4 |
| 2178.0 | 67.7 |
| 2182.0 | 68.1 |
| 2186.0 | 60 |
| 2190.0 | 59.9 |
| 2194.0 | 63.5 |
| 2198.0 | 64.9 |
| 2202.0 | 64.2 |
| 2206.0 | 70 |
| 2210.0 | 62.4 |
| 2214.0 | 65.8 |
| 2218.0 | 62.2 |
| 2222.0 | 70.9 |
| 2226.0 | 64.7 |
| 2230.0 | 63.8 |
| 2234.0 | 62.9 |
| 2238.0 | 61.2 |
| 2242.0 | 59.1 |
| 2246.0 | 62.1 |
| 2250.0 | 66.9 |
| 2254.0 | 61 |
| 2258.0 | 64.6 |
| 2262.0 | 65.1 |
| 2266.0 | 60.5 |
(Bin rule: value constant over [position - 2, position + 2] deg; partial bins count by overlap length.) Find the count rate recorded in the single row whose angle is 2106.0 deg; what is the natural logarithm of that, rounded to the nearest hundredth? 4.34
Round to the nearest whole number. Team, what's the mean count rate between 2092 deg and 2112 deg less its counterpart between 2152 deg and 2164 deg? 11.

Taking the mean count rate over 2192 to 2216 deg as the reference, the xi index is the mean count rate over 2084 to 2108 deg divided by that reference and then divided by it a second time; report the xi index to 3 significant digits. 0.0172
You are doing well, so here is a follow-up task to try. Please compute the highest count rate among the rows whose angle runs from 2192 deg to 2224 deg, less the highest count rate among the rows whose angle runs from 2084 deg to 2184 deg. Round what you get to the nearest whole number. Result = -6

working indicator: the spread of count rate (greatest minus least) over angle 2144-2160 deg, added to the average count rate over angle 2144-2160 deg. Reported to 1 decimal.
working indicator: 75.5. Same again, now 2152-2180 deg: 73.9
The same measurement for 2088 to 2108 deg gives 82.3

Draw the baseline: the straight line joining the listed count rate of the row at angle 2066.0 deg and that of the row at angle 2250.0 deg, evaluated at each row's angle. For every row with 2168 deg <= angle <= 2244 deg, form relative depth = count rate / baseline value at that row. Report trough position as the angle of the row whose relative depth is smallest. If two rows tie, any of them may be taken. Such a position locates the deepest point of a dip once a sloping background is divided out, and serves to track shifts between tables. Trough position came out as 2186.0 deg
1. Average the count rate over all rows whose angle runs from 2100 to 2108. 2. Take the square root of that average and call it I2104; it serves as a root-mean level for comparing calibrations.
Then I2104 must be 8.54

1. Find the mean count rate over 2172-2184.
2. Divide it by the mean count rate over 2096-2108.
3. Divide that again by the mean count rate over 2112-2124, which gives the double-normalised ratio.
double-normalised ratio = 0.0132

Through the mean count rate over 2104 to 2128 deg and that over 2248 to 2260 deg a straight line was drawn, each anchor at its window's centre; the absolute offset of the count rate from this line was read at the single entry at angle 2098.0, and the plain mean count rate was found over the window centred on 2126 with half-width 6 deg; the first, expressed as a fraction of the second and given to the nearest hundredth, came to 0.04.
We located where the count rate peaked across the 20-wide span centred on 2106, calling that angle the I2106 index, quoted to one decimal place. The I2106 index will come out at 2106.0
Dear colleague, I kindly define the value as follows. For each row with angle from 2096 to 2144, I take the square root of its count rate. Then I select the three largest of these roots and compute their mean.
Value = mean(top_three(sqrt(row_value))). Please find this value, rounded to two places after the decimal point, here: 8.70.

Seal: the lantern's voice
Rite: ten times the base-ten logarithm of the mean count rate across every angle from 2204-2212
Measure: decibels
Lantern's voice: 18.2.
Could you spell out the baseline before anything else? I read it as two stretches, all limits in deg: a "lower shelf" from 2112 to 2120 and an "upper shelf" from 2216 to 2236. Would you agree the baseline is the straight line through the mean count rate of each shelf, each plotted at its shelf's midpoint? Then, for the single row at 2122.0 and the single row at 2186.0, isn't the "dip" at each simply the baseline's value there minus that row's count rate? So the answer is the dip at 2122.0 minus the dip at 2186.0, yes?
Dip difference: -8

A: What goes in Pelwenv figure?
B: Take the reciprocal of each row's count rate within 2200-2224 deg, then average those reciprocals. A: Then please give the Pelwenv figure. 0.0152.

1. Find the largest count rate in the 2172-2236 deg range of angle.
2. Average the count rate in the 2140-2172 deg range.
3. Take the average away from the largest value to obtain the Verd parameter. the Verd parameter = 5.3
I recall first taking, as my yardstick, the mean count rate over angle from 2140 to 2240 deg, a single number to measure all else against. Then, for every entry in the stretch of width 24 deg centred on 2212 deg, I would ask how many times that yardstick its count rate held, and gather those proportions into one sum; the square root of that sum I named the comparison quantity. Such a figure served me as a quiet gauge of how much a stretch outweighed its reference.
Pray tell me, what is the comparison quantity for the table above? 2.47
